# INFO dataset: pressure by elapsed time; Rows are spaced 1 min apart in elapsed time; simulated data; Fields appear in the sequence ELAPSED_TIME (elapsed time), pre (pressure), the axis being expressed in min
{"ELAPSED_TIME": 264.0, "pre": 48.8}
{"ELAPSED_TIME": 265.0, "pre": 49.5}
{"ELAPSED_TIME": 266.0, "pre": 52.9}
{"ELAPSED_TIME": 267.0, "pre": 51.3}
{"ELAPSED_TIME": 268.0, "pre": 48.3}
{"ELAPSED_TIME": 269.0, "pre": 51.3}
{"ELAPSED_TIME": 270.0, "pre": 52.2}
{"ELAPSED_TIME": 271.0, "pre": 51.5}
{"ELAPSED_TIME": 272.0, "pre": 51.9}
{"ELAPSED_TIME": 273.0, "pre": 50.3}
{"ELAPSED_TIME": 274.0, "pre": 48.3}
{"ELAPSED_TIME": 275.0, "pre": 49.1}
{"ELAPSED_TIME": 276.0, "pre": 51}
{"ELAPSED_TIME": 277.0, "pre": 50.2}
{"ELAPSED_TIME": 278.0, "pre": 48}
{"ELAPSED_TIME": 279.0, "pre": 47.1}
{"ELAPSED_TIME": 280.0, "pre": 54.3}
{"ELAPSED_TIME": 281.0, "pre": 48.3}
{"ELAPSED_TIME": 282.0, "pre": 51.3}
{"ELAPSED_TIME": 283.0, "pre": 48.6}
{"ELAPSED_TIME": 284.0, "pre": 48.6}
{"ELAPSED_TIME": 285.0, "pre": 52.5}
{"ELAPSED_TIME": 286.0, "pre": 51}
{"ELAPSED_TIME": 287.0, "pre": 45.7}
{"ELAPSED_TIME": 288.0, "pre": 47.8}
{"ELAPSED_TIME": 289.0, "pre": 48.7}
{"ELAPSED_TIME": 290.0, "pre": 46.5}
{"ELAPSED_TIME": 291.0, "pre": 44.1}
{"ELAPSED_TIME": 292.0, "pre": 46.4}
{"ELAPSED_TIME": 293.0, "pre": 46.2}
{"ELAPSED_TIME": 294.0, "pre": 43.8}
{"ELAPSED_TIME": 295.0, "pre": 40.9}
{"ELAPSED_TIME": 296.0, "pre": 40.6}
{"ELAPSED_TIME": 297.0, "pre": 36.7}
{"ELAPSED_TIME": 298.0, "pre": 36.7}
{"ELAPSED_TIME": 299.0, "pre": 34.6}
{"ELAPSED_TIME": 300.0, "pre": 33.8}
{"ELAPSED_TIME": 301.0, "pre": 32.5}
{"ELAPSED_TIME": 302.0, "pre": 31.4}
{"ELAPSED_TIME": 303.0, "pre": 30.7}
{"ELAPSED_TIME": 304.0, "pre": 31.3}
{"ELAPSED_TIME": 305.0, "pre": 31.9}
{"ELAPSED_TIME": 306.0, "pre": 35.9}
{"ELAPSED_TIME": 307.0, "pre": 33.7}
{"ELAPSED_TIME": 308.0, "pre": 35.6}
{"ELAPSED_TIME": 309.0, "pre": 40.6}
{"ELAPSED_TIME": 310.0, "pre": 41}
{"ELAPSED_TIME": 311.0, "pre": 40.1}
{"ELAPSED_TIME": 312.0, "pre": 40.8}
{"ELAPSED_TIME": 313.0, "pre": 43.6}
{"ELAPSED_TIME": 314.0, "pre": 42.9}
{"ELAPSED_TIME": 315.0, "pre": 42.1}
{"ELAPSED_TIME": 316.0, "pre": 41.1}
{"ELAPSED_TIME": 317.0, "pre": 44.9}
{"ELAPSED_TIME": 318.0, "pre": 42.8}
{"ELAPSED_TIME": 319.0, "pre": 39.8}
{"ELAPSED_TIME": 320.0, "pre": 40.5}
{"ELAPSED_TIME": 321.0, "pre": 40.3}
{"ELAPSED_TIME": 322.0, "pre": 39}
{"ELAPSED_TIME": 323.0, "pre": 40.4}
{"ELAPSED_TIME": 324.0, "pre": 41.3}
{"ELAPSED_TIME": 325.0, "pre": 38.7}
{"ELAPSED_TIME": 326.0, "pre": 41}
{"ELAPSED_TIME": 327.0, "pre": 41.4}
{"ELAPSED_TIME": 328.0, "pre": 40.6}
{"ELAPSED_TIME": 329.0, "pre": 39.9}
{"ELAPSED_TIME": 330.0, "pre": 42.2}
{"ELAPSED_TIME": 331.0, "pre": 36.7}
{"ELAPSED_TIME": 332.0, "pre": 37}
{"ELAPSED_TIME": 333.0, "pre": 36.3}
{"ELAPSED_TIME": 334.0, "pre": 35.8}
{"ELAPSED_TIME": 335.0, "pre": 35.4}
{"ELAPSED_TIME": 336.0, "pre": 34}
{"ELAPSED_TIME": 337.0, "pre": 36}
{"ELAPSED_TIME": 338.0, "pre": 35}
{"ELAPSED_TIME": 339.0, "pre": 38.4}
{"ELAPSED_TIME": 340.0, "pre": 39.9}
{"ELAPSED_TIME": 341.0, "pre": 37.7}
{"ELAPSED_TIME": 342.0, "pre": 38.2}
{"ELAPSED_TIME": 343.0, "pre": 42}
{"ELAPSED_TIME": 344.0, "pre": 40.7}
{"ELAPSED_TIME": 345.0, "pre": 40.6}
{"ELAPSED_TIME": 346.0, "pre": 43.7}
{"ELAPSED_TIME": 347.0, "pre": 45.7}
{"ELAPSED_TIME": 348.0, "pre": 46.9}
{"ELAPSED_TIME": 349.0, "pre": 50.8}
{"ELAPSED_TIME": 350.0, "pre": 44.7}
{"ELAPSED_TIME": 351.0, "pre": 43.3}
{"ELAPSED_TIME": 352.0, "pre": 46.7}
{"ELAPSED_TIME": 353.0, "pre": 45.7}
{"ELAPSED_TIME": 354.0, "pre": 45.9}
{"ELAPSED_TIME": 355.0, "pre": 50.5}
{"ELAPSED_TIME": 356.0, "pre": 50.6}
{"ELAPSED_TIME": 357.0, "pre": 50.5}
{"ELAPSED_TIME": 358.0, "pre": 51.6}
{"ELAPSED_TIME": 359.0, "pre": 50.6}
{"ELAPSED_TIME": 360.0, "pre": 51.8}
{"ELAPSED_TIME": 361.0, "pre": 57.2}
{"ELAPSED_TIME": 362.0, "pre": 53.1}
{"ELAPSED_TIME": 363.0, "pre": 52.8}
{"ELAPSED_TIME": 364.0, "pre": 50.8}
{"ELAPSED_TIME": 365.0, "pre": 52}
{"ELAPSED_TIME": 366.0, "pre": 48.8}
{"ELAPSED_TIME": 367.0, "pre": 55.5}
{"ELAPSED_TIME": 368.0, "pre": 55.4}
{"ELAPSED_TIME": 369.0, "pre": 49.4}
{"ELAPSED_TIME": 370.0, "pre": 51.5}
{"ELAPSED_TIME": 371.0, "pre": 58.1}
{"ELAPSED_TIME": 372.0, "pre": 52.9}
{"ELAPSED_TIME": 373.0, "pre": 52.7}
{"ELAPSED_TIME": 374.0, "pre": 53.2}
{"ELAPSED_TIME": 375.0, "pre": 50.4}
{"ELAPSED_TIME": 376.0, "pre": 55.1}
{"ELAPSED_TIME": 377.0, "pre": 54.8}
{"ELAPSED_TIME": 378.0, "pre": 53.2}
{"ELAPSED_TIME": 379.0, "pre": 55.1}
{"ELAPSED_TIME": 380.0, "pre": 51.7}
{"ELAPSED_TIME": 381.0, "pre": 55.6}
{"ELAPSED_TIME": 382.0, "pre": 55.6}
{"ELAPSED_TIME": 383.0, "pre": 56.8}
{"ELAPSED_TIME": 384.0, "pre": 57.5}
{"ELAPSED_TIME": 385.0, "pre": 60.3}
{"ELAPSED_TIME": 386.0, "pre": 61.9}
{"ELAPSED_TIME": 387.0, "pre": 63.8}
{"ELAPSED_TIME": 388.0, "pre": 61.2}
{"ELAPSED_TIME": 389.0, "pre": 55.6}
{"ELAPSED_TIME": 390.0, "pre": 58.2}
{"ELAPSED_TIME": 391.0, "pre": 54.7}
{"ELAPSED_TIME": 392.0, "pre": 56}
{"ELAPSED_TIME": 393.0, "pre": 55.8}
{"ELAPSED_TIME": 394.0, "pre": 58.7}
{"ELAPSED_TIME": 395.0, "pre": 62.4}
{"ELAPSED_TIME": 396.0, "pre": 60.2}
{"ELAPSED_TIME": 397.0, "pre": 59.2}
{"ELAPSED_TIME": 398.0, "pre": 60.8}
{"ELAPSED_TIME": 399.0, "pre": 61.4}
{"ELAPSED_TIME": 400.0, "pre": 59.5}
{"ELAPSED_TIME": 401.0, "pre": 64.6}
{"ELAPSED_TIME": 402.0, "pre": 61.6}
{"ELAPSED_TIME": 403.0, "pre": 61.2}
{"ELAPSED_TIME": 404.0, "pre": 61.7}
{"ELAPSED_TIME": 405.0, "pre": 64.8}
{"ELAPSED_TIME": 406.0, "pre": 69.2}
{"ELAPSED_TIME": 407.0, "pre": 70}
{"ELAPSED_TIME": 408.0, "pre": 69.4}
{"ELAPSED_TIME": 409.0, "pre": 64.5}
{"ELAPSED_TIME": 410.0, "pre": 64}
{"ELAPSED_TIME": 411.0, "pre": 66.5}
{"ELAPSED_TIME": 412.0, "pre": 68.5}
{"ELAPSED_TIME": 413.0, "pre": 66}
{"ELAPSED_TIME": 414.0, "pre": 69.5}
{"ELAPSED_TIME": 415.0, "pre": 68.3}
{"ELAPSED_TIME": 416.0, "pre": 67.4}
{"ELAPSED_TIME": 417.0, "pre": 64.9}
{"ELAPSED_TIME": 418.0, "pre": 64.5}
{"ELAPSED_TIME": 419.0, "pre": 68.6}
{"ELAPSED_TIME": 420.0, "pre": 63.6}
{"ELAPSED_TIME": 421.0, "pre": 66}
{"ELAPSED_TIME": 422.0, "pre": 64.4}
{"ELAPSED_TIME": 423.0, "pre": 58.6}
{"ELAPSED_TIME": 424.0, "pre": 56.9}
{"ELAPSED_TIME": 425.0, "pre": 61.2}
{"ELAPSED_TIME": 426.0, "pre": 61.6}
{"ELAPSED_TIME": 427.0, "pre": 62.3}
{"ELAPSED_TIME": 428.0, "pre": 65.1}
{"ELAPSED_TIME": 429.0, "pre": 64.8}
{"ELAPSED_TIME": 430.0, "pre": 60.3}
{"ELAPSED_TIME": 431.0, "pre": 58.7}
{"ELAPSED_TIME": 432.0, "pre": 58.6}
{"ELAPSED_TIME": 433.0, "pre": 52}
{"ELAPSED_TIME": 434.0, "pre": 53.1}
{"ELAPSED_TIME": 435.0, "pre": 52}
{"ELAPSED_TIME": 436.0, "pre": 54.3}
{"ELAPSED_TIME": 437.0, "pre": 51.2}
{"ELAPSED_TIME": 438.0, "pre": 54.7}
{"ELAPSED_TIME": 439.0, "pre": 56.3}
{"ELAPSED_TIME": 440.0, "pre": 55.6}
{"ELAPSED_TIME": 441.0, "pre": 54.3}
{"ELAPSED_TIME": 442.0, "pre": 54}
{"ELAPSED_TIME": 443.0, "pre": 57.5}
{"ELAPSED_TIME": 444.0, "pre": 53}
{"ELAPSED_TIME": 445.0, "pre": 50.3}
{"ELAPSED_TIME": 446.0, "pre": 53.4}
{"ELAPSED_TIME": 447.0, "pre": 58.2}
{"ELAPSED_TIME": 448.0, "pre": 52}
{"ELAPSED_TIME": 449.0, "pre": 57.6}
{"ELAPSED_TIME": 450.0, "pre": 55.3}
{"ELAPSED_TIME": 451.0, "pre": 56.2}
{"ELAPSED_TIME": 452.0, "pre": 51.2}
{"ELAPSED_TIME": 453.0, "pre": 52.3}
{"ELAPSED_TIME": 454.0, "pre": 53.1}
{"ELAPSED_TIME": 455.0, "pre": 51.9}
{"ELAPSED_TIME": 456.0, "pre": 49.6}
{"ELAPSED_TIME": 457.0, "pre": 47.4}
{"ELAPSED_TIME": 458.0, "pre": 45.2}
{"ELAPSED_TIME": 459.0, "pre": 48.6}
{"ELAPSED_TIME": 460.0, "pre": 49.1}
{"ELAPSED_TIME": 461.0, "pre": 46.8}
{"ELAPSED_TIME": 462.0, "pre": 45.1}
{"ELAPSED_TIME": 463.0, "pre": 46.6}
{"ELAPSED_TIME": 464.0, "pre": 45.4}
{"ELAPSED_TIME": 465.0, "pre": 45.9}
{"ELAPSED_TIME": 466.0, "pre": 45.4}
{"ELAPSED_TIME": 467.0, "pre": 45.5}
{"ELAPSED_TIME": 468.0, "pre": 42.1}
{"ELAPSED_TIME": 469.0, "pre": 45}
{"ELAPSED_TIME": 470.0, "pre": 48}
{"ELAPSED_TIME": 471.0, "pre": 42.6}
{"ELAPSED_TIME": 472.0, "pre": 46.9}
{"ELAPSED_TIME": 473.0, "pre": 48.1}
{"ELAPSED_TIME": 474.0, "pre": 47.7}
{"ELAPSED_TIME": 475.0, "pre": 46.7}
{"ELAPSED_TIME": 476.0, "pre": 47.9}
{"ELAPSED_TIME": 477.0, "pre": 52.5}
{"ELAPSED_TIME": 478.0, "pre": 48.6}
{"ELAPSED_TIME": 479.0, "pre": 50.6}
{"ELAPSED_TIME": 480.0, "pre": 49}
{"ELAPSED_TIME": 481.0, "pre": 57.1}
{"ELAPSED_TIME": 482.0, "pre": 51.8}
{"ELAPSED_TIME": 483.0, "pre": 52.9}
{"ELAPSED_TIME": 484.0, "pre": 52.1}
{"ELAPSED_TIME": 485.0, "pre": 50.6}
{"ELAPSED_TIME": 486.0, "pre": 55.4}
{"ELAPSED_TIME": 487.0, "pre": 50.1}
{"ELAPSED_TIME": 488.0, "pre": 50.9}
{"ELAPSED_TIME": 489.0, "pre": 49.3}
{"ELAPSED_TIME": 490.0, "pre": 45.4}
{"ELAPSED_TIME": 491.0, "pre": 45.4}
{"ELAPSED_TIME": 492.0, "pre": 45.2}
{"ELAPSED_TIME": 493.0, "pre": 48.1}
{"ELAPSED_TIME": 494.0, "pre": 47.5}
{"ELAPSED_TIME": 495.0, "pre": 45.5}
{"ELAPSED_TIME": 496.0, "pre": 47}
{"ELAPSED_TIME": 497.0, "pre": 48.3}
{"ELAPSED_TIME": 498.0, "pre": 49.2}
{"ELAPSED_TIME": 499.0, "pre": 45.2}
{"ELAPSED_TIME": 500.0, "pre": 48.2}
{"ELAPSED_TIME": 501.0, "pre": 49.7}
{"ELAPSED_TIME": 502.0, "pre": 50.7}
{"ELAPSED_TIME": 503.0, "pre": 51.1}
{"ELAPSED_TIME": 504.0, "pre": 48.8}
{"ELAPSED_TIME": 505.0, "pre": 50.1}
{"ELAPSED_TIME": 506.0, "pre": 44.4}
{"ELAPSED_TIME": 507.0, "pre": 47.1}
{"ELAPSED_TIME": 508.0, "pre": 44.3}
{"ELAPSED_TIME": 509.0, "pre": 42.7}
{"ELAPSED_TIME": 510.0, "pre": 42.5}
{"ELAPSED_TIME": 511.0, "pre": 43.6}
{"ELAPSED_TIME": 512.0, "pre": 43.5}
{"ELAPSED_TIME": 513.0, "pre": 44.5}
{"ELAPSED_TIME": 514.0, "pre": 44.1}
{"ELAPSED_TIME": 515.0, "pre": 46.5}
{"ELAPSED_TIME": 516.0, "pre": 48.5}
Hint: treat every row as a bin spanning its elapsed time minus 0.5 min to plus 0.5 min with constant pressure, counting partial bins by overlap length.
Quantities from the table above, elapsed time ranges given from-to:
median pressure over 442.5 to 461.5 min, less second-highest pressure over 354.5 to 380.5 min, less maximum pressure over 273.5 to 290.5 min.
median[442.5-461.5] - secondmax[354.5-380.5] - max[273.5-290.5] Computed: -59.5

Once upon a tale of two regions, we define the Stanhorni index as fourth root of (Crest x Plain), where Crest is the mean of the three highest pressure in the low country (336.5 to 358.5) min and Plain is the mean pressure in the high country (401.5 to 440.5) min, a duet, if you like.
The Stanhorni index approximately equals 7.5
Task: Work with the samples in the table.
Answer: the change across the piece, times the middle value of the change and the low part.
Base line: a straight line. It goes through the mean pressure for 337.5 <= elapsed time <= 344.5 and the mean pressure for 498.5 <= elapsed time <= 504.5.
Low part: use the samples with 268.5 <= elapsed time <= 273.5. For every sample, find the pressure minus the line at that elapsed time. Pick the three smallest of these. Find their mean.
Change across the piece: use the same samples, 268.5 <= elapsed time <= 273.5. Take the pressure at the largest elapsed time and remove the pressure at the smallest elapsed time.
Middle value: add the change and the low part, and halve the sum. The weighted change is -8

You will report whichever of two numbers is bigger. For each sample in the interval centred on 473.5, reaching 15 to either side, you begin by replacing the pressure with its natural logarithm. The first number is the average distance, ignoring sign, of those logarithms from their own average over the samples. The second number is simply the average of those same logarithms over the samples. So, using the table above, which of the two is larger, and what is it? 3.88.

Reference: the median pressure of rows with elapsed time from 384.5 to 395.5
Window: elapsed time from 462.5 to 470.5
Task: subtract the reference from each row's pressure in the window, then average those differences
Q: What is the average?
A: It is -13.2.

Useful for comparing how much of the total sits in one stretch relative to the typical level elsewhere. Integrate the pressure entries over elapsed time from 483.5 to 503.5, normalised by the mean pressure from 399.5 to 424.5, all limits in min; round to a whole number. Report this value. 15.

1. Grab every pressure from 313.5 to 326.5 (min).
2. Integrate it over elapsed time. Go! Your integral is 535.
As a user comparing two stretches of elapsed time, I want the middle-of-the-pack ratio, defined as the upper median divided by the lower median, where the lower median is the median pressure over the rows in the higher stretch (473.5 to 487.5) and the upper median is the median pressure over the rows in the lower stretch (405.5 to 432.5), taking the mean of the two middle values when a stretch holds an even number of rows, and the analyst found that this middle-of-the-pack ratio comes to 1.3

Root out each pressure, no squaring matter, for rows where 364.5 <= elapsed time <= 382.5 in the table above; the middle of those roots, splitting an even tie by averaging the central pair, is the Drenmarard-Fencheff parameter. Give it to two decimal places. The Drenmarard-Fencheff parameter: 7.29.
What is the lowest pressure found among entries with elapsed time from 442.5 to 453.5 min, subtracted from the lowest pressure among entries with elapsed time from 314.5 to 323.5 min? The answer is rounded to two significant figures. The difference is -11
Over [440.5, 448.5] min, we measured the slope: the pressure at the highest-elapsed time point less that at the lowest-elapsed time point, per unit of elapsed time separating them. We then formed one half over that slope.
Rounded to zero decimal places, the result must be -2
